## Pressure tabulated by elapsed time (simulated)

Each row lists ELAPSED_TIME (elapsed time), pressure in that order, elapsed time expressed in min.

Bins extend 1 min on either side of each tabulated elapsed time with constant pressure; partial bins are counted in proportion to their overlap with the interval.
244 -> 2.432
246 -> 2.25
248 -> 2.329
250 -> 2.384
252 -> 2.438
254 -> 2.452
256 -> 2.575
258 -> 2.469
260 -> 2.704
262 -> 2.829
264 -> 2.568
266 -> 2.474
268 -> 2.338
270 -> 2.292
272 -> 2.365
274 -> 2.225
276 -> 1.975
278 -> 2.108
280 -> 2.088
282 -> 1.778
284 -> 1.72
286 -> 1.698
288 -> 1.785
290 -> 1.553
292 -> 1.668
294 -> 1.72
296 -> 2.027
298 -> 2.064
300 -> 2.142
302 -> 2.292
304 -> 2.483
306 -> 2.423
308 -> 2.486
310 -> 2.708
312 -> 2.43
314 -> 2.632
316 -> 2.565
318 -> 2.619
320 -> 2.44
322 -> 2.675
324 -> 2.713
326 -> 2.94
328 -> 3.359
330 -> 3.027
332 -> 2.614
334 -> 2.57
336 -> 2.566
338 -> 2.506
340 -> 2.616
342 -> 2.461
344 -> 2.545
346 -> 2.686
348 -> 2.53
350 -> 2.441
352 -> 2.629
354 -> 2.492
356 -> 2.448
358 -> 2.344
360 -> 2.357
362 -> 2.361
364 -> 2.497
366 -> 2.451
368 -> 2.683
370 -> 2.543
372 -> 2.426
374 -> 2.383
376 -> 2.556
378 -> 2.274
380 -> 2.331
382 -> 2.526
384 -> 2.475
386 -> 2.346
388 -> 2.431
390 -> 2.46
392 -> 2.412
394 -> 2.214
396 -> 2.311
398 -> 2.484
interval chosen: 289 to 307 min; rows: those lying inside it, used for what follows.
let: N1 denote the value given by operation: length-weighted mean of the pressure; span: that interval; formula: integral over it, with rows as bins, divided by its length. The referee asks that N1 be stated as 2.04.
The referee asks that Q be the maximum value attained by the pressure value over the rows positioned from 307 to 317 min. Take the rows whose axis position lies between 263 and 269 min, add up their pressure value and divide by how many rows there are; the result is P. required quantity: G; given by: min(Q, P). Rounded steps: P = 2.46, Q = 2.708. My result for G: 2.46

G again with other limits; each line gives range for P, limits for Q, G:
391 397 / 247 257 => 2.31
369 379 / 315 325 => 2.44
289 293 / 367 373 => 1.61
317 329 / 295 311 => 2.71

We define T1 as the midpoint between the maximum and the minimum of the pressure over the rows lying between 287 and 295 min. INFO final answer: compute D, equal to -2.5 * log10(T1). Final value -0.56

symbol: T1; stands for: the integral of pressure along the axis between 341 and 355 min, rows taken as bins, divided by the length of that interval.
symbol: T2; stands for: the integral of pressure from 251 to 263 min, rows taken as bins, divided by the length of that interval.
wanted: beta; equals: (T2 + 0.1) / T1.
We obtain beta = 1.05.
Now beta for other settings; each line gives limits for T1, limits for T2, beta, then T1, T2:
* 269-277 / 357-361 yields 1.11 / 2.21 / 2.35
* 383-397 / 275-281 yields 0.91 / 2.38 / 2.06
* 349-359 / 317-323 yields 1.08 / 2.47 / 2.58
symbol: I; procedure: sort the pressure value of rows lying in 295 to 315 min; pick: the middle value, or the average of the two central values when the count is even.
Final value 2.43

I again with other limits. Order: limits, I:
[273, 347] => 2.46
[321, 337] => 2.69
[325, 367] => 2.53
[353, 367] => 2.45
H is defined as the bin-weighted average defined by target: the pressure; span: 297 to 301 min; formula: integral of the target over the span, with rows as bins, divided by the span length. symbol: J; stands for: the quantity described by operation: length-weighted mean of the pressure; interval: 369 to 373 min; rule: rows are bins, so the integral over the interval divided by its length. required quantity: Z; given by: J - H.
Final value 0.4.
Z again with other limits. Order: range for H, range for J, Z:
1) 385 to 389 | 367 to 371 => 0.2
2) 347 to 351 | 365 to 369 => 0.1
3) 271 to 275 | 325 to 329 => 0.9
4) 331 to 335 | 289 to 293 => -1.0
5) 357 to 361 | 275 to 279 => -0.3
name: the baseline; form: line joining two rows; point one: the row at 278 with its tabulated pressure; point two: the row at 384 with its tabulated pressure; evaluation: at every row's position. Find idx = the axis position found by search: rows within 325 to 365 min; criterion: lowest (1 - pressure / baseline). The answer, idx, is 328 min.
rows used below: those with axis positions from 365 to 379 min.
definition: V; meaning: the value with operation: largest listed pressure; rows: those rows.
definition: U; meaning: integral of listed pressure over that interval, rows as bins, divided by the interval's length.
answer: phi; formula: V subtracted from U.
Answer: -0.21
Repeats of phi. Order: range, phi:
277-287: -0.23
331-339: -0.05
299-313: -0.28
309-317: -0.12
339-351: -0.14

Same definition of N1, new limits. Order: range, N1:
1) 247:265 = 2.53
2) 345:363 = 2.48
